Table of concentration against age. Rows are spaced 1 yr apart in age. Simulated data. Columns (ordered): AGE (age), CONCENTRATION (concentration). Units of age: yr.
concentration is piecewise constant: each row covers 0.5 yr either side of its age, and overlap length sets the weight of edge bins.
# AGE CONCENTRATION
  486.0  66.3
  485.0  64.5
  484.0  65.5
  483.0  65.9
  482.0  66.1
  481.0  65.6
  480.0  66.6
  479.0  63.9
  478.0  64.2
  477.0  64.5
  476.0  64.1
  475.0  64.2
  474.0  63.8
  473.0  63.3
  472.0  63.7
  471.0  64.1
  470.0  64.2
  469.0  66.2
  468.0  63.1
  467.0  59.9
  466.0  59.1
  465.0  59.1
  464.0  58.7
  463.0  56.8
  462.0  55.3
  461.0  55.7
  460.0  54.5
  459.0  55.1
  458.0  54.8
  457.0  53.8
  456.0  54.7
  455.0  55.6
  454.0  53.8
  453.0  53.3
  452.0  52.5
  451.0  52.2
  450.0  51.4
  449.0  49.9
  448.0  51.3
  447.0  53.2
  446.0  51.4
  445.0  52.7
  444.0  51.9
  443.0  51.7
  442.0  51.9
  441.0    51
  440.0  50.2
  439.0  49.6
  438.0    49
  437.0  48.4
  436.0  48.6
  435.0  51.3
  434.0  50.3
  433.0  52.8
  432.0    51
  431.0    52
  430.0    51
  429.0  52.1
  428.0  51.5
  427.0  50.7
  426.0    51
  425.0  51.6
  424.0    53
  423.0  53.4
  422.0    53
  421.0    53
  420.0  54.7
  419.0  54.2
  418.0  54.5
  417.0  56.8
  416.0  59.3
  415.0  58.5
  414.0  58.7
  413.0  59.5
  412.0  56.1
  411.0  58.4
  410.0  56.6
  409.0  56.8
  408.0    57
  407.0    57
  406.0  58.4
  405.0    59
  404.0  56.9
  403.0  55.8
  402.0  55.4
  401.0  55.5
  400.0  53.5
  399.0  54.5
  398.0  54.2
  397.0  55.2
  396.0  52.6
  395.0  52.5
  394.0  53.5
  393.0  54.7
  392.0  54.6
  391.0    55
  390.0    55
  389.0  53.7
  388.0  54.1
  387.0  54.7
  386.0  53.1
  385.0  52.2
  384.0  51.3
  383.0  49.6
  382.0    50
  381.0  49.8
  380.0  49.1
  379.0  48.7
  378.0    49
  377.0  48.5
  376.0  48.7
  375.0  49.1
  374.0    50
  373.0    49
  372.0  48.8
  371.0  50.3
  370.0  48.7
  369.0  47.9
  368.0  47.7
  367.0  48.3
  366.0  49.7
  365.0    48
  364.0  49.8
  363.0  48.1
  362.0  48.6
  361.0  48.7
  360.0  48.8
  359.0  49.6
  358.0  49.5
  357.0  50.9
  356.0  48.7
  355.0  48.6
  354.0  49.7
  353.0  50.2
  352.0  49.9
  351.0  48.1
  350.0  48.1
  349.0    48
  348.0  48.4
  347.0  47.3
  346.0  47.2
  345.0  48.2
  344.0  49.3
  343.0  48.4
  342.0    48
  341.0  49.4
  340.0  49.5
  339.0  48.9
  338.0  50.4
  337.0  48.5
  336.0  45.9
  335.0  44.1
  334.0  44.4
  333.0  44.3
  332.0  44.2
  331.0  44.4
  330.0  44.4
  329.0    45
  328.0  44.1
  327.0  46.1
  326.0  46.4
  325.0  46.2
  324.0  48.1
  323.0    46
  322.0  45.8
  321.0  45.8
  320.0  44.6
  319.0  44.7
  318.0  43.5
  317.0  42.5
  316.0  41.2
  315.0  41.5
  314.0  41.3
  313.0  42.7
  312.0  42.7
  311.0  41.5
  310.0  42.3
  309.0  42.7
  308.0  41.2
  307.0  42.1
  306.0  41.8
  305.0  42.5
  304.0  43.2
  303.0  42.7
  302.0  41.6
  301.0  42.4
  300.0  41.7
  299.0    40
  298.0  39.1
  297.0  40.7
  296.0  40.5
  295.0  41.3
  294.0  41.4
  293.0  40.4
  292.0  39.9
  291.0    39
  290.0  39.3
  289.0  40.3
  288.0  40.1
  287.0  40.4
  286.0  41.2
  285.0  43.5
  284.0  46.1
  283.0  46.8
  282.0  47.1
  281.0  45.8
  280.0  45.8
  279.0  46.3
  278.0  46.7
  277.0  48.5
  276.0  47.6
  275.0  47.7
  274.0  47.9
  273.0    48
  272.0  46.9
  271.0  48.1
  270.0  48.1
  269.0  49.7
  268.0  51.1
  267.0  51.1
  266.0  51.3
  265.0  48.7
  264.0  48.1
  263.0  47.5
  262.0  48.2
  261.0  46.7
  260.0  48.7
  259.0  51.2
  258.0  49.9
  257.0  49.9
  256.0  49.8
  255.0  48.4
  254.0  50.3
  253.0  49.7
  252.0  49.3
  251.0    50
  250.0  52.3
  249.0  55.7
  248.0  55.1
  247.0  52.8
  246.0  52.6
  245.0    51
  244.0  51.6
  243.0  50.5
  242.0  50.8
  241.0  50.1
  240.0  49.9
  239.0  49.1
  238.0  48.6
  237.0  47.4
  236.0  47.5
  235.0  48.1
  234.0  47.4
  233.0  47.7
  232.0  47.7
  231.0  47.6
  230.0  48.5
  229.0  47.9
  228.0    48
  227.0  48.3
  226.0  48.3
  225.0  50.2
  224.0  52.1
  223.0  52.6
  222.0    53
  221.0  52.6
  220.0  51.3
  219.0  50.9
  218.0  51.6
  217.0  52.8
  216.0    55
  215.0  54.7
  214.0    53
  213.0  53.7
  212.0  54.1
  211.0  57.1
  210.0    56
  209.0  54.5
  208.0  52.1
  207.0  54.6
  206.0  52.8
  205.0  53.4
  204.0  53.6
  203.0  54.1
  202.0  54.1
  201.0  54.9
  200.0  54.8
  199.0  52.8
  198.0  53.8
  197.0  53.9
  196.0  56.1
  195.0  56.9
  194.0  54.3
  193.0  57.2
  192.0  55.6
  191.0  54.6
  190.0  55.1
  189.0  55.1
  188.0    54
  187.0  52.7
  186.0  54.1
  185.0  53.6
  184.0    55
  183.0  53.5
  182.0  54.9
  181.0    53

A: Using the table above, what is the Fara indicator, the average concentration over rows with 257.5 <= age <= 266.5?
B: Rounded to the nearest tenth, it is 48.9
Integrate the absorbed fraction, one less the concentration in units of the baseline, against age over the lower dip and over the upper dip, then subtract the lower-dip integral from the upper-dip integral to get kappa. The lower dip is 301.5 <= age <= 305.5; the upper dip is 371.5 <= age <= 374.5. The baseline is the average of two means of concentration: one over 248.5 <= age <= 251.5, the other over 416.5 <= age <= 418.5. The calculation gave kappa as -0.6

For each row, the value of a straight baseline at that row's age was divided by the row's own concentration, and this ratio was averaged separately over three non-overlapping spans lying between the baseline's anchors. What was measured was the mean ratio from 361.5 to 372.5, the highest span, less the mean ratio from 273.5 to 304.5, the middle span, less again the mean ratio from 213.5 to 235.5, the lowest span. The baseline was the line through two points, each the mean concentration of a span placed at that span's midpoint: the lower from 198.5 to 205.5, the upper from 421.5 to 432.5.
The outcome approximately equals -1.2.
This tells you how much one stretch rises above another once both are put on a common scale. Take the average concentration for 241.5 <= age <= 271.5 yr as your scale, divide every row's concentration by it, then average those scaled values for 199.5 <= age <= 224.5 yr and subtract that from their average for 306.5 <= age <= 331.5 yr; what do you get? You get -0.19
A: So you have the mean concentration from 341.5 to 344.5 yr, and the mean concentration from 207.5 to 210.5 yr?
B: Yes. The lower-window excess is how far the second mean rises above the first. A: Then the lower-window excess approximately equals 6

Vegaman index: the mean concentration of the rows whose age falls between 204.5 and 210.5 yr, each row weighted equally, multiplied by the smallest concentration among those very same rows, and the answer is 2808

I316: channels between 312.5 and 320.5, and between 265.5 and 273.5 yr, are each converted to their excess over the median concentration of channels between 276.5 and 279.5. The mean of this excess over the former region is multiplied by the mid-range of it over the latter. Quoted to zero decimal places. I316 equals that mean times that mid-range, -9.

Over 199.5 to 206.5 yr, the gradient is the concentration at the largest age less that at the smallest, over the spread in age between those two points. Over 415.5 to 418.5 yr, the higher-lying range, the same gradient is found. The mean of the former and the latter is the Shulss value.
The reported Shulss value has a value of -1.4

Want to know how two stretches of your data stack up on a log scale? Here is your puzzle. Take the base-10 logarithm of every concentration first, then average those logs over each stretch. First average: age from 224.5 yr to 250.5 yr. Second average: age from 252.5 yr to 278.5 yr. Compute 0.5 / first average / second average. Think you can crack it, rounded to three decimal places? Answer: 0.175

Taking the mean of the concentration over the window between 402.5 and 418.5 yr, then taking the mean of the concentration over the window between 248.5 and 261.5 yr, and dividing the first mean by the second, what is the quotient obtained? 1.146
